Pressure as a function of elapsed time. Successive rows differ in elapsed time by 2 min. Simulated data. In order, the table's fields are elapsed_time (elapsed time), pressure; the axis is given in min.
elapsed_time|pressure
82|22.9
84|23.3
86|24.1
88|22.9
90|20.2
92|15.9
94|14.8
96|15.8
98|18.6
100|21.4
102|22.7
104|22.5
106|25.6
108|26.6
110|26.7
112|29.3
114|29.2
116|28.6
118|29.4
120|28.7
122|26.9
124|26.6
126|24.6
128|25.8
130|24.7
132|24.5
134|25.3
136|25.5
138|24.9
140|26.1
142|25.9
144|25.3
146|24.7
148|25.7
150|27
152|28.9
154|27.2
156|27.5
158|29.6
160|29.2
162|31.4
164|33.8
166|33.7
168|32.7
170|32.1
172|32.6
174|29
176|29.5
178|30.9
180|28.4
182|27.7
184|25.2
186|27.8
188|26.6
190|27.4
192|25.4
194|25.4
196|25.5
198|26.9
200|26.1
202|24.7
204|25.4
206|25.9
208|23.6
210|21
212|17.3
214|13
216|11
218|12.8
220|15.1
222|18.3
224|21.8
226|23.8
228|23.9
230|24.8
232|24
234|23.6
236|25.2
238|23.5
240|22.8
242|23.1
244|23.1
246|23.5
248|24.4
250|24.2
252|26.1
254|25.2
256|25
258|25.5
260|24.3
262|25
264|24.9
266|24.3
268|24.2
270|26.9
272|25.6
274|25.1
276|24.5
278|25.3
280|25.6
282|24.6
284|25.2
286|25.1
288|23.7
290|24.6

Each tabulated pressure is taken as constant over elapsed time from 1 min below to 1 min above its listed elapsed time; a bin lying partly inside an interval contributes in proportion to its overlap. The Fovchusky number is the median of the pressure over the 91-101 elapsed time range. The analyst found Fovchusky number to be 16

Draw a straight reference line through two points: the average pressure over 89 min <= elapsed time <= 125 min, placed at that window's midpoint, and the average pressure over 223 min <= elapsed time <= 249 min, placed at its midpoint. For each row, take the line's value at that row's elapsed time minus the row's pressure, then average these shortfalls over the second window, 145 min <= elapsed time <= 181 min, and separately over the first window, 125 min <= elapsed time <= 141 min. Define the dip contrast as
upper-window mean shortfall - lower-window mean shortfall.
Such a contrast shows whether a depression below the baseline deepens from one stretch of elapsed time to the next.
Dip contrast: -4.5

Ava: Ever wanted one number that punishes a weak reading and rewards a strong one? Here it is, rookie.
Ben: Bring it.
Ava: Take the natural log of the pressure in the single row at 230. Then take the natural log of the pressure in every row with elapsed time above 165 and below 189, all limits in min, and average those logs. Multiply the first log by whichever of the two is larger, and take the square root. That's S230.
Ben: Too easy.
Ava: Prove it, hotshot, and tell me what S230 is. 3.30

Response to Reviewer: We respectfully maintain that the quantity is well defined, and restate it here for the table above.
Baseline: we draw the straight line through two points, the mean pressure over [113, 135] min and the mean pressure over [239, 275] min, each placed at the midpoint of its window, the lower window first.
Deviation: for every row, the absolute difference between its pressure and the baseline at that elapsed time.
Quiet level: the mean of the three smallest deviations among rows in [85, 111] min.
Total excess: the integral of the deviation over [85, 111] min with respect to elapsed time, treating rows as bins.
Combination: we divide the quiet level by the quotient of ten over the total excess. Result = 10.7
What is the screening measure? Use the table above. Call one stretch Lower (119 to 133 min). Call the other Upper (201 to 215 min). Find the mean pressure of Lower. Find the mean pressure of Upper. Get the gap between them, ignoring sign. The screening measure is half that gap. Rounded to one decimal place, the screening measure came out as 2.2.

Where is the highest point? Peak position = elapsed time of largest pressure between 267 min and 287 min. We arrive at 270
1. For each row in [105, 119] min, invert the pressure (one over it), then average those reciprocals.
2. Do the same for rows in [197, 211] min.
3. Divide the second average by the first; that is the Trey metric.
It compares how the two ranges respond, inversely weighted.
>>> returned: 1.13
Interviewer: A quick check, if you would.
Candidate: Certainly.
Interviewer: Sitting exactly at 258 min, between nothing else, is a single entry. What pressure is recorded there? 25.5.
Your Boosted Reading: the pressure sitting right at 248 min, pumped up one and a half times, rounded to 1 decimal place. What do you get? 36.6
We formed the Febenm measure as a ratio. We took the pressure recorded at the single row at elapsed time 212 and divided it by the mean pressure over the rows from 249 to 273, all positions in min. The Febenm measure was 0.69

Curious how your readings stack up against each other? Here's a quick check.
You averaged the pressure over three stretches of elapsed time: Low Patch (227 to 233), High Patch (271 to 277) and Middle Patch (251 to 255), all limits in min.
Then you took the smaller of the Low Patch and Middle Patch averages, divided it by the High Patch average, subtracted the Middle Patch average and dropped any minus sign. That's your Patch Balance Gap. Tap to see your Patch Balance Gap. 24.7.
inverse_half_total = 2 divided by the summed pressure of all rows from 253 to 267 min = 0.011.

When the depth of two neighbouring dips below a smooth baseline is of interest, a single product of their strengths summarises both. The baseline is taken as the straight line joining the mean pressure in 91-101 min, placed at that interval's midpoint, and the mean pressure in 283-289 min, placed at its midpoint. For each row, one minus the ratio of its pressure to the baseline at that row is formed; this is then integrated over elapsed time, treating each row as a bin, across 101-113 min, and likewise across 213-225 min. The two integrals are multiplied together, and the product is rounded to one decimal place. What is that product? -19.5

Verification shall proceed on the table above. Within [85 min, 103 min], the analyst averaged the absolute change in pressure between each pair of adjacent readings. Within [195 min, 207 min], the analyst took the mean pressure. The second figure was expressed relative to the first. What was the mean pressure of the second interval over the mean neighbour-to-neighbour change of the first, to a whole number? 12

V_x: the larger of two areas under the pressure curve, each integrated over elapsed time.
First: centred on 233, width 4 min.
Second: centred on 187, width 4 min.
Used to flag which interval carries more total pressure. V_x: 109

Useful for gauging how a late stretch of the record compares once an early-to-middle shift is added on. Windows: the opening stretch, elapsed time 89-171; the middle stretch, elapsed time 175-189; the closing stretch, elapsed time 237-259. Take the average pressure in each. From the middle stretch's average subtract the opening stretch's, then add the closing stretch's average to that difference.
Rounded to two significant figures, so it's 26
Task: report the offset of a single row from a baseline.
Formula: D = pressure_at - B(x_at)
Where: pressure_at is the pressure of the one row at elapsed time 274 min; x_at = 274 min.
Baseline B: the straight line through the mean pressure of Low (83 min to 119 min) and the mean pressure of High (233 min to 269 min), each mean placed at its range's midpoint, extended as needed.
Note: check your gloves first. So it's 1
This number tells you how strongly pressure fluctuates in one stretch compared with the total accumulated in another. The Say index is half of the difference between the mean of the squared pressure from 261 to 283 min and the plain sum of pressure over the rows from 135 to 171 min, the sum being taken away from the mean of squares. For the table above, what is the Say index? 59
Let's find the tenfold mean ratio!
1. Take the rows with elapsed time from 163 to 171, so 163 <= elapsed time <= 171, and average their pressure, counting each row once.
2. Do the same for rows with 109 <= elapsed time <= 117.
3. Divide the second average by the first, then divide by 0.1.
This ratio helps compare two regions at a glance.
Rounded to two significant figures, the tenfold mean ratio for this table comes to 8.6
